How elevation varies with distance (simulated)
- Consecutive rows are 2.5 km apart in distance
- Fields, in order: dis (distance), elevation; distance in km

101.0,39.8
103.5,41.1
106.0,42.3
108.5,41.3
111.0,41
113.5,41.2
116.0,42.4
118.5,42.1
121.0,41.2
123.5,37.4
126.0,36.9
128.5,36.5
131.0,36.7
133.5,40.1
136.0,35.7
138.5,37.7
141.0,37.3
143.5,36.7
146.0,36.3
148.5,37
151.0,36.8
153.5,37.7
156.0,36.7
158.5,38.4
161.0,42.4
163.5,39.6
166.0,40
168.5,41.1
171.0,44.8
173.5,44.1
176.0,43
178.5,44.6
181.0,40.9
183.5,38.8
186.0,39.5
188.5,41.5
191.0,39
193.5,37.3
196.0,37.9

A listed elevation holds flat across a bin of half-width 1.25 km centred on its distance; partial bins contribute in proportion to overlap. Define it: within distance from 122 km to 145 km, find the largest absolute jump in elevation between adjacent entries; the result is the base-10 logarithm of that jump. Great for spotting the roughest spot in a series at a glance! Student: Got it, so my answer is 0.64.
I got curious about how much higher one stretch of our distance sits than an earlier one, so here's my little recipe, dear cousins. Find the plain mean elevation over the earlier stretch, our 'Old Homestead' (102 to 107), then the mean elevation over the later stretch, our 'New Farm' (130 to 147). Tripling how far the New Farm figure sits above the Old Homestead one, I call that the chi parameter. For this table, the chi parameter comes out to -13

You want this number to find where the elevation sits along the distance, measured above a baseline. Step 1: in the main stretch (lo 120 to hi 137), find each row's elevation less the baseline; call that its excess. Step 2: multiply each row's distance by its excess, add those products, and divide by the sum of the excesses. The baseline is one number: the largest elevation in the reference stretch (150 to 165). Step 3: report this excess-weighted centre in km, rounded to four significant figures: 129.4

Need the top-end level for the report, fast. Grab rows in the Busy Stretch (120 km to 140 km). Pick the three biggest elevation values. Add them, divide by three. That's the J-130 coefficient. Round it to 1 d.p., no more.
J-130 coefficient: 39.7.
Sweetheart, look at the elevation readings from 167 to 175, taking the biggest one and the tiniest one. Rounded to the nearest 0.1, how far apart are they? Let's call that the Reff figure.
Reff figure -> 3.7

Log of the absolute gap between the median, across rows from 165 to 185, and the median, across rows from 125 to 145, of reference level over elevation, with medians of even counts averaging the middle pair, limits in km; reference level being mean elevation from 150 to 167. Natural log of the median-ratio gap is -2.03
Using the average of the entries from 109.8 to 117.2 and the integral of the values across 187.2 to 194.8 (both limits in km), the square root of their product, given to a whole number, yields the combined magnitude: 111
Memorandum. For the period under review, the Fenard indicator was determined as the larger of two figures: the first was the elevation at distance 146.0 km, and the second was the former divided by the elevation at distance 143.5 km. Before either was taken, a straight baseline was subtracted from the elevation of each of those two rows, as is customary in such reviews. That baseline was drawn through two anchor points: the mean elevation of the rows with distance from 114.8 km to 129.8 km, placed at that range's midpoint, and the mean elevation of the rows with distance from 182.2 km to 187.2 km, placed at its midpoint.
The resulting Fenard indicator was 1.1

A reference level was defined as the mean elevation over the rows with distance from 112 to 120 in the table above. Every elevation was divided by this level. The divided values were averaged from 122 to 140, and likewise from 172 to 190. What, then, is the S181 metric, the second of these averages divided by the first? 1.12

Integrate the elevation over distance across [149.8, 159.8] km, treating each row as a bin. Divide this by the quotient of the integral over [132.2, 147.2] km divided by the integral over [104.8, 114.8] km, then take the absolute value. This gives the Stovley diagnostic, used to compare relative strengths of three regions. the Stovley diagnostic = 277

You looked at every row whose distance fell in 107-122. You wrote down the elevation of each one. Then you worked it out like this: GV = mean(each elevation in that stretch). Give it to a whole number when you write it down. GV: 42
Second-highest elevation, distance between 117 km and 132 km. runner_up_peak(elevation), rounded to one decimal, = 41.2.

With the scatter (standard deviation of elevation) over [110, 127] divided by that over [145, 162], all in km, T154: 1.1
